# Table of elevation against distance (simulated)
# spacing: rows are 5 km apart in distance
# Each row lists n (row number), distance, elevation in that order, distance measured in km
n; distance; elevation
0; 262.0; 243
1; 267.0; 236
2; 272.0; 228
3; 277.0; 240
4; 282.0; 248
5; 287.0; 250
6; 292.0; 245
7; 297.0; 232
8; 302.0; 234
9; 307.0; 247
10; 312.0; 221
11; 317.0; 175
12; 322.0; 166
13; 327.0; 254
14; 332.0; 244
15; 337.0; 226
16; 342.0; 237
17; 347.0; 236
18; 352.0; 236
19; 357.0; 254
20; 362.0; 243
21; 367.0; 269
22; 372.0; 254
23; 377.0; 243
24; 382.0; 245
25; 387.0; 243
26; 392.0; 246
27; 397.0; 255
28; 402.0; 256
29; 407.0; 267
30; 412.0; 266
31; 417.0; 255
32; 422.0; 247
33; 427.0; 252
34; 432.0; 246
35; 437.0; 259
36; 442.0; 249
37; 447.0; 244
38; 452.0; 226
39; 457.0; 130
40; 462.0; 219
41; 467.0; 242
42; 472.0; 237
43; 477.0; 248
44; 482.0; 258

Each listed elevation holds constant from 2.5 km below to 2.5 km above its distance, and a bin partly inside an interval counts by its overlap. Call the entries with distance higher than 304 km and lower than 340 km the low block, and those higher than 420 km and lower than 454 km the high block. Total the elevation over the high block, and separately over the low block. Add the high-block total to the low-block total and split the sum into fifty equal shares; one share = 65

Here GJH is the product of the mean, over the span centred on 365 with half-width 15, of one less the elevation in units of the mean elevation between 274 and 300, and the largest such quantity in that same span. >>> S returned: -0.0008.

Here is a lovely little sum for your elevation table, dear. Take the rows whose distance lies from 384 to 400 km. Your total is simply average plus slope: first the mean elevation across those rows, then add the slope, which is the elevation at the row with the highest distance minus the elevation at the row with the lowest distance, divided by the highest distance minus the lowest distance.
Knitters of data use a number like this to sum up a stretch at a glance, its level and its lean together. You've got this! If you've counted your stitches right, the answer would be 249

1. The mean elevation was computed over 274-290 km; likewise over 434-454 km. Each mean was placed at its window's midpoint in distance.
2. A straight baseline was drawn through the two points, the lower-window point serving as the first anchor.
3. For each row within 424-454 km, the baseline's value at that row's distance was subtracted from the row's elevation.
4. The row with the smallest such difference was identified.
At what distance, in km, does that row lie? 452.0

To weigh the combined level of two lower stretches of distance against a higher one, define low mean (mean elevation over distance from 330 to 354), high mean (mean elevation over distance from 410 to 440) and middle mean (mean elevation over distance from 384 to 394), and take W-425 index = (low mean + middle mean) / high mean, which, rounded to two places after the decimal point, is 1.89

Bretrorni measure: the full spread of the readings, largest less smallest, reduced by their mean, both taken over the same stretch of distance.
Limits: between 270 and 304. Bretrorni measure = -218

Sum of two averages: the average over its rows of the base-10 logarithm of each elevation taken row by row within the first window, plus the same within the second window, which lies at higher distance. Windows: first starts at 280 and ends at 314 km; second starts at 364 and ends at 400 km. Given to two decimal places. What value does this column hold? 4.78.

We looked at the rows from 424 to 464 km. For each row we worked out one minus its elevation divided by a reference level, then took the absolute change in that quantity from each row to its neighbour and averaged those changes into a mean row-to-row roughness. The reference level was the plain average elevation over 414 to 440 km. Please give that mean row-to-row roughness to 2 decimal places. 0.13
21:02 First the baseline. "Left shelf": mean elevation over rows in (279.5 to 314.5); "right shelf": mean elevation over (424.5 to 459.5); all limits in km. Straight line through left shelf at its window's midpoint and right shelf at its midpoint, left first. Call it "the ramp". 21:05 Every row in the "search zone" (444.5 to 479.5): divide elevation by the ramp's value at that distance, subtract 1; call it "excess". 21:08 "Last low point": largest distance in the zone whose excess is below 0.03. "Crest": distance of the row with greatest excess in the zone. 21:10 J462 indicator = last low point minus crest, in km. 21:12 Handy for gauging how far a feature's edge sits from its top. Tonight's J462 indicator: -15 km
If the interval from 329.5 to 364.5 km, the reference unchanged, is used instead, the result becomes -5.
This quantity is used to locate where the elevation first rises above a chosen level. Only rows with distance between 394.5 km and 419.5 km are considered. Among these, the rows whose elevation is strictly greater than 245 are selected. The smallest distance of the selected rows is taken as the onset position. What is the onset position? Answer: 397.0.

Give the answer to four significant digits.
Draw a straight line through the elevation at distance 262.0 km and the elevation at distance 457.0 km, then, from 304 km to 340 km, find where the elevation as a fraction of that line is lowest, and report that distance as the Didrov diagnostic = 322.0 km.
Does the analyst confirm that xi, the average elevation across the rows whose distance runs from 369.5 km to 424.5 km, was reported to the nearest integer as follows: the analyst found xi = 252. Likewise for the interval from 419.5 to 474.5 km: 232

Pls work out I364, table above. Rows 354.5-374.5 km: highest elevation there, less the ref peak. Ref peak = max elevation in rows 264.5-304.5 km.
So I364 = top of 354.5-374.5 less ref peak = 19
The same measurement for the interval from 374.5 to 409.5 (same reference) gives 17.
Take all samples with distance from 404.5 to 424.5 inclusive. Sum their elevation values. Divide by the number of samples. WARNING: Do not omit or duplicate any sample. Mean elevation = 259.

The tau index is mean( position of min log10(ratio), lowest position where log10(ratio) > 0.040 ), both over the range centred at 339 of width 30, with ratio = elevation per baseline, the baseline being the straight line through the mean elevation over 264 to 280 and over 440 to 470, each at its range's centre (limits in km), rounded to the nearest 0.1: 332.0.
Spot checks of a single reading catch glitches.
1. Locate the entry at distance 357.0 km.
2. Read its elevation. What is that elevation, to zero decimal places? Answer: 254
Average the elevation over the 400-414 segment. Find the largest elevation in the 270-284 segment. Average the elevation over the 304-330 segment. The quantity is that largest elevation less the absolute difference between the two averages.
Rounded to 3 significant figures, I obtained 198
